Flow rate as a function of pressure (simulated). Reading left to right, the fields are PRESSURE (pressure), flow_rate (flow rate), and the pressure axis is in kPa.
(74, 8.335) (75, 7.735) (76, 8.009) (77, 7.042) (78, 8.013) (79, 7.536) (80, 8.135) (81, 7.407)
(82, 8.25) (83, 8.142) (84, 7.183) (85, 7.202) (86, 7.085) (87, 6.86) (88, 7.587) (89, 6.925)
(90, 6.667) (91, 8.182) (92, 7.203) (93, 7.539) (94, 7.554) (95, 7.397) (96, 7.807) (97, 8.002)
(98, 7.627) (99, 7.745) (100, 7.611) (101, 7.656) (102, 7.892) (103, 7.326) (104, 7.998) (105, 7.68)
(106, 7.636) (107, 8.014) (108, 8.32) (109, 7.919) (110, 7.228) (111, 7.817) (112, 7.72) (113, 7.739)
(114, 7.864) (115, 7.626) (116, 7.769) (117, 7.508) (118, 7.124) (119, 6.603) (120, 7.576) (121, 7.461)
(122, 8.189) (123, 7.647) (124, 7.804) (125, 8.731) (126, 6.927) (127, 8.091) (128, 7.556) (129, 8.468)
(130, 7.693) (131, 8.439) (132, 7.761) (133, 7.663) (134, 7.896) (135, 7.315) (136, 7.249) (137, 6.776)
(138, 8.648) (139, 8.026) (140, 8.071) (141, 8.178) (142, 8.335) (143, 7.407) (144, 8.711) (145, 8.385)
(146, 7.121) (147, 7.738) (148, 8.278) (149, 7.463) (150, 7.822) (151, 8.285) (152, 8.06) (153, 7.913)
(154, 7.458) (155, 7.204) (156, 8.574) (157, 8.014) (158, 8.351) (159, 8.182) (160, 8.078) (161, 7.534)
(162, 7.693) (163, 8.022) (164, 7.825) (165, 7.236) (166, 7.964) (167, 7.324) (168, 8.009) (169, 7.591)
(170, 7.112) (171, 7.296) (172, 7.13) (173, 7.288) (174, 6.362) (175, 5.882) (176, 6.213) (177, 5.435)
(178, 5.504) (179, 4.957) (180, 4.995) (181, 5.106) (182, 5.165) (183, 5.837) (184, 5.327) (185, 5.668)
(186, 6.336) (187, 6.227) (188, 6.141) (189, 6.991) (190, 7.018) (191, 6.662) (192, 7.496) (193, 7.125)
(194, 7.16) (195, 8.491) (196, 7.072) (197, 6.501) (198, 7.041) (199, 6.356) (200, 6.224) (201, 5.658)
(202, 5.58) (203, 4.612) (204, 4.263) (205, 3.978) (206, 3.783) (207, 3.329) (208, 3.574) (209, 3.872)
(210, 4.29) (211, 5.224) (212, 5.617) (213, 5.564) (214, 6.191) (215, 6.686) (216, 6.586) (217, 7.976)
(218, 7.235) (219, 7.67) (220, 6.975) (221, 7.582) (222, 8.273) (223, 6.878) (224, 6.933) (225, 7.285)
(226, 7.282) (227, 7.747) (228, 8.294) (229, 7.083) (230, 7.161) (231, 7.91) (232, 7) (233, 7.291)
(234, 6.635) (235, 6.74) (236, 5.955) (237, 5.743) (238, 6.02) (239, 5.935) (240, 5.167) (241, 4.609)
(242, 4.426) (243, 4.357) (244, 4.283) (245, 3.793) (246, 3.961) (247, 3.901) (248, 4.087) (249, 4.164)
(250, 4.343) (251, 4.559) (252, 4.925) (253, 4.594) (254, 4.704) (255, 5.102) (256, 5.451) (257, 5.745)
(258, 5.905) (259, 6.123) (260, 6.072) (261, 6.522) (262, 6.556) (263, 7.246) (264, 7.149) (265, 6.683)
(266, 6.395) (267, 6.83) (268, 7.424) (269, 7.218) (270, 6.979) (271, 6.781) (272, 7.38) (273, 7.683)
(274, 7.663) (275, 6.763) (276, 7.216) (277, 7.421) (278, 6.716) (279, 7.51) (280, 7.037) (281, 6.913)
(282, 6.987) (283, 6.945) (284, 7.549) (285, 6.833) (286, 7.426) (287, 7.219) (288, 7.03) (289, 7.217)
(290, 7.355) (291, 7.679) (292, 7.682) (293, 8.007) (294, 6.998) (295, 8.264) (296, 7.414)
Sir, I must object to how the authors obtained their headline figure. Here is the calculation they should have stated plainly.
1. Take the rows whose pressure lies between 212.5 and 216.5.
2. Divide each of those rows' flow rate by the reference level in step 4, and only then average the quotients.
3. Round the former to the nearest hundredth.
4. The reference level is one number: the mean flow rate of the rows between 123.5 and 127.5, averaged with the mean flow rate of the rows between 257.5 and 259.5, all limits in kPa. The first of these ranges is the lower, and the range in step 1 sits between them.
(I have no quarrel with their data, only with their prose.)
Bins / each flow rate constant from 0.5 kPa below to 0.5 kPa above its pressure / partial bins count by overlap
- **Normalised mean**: 0.90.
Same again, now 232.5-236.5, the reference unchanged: 0.96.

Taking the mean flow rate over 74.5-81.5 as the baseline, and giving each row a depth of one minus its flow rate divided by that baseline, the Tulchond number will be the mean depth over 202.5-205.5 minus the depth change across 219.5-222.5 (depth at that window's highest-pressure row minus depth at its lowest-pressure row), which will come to 0.61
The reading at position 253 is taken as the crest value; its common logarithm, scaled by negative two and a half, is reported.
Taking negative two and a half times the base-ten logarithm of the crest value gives -1.7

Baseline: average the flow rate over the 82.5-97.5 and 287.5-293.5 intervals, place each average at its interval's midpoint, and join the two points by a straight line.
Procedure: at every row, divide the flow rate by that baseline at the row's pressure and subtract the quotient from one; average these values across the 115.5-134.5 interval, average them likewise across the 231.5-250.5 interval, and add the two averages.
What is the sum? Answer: 0.27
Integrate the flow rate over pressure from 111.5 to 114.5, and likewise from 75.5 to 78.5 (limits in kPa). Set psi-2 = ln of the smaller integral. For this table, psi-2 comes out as 3.14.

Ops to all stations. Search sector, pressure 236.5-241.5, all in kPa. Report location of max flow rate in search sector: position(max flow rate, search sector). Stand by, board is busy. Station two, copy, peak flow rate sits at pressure 238 kPa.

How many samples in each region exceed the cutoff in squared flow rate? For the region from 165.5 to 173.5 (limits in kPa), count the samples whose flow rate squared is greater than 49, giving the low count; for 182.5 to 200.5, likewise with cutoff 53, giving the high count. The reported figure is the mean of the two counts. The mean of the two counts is 5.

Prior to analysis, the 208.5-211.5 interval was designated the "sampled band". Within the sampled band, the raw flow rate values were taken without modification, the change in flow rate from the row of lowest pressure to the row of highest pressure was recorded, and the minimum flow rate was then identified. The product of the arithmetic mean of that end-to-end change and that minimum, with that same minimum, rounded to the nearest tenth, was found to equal 10.1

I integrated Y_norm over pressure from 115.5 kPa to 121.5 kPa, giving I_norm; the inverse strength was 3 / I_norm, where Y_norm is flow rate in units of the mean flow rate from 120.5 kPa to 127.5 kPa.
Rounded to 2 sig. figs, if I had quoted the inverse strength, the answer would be 0.53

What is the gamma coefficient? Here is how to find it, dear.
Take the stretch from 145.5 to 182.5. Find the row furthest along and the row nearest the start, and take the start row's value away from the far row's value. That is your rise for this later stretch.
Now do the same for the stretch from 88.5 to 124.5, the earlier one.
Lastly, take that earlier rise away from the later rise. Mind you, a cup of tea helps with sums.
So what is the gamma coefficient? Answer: -2.8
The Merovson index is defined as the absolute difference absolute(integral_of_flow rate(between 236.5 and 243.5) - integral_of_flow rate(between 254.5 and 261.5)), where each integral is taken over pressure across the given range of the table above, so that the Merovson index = 5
